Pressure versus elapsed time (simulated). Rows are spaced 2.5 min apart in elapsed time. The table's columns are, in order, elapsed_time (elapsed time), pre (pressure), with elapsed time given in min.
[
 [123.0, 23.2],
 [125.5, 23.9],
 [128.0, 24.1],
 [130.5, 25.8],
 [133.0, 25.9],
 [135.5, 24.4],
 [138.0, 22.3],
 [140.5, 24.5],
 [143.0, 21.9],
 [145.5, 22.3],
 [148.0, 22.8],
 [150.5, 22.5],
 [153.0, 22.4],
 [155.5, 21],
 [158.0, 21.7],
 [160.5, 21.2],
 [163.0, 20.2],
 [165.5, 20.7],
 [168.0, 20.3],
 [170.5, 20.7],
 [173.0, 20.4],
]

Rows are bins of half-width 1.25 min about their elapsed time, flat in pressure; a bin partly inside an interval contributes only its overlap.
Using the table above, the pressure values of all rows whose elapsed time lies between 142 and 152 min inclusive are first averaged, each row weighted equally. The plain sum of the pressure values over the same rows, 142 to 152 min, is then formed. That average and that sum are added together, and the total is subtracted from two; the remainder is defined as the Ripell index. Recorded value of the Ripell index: -110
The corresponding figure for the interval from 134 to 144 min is -114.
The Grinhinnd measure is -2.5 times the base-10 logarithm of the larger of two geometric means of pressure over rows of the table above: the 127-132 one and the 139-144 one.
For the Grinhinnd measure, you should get -3.49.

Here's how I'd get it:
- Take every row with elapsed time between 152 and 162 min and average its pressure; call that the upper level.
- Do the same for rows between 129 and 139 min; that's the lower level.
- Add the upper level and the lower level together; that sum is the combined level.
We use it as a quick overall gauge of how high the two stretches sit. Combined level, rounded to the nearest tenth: 46.2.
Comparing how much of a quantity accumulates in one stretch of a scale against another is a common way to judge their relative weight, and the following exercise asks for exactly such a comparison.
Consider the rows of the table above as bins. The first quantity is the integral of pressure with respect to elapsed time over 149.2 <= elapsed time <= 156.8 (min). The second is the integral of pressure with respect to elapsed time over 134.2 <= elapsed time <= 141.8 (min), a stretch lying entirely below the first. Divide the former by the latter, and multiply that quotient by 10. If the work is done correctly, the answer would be 9.3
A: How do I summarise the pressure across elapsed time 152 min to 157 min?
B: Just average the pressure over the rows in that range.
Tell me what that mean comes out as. 21.7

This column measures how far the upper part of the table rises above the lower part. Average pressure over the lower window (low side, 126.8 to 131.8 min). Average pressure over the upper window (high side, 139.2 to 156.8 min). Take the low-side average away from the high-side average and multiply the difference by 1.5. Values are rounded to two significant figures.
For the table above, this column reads -3.7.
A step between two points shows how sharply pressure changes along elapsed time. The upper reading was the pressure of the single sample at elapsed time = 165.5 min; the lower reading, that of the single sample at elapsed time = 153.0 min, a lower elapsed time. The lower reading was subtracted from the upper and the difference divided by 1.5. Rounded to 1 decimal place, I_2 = -1.1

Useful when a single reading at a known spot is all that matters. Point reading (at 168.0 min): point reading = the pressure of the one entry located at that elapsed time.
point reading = 20.3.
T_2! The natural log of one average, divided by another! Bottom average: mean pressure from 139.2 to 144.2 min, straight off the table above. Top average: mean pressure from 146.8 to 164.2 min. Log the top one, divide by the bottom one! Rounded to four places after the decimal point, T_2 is 0.1326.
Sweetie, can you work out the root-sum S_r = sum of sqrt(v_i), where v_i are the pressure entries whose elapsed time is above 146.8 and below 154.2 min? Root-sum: 14.3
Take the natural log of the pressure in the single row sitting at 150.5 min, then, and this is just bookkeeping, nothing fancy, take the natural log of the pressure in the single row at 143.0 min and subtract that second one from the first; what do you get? 0.027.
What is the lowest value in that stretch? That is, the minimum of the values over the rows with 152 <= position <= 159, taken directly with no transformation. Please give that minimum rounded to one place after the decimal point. 21.0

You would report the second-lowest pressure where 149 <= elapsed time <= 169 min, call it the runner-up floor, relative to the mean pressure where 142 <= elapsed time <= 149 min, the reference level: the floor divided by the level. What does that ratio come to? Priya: 0.909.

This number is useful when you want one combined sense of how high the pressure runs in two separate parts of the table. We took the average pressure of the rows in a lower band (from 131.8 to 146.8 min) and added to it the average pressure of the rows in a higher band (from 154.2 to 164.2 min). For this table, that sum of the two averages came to 45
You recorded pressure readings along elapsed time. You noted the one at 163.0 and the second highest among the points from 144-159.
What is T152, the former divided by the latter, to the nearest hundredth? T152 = 0.90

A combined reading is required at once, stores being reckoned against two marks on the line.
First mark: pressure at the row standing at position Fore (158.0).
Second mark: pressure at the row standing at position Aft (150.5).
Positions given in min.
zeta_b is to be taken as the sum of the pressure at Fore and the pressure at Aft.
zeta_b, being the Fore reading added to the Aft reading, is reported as 44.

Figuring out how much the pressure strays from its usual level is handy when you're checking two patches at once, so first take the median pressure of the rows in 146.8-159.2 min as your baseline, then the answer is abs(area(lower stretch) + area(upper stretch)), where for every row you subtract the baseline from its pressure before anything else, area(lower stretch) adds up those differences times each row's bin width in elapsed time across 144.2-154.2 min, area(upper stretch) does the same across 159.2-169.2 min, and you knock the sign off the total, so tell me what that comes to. 17.0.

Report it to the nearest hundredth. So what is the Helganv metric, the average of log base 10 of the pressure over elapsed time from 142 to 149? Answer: 1.35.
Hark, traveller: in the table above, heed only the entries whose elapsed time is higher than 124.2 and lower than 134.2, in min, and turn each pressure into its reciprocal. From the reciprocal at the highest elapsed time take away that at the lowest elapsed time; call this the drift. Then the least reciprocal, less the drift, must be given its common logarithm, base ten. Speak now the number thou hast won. -1.38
